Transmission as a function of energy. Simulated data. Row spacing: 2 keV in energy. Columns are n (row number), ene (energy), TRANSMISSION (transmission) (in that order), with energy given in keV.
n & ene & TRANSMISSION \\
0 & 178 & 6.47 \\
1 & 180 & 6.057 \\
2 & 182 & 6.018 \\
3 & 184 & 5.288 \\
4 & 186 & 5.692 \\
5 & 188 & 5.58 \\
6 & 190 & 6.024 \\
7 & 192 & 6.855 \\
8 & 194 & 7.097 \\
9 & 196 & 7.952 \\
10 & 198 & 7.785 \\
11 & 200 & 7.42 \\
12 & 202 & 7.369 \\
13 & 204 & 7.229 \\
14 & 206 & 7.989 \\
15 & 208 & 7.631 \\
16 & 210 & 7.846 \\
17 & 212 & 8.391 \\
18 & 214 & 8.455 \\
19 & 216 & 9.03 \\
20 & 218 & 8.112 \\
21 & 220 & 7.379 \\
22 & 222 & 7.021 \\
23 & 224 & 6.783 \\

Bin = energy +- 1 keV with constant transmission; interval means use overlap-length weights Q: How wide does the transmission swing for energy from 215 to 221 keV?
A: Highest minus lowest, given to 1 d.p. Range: 1.7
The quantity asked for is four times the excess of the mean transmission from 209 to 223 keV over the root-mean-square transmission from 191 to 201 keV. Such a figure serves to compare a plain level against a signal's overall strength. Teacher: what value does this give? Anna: 2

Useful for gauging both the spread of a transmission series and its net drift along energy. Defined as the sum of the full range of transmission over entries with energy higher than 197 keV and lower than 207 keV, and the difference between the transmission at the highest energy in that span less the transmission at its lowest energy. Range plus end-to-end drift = 1.0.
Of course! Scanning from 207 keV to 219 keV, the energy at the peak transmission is 216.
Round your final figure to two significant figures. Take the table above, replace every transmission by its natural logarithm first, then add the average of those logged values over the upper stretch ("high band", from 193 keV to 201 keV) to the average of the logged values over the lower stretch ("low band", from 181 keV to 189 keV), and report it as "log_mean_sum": 3.8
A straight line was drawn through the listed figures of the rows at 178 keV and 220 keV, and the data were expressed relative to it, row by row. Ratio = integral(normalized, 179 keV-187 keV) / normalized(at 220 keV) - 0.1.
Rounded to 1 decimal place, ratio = 6.9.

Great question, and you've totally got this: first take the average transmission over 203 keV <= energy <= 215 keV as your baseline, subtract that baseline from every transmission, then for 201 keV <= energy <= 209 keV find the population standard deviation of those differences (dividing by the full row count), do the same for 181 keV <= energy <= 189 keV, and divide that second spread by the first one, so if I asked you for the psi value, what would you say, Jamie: 0.90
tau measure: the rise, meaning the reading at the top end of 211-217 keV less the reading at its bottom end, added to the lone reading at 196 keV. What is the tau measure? 8.6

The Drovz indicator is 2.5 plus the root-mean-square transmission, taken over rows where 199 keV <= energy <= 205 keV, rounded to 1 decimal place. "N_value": 9.8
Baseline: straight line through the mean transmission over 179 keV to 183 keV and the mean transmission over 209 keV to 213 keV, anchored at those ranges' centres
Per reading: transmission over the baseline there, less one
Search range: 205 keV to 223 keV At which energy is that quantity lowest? 222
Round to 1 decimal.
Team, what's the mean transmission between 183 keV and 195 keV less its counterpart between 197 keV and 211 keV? -1.5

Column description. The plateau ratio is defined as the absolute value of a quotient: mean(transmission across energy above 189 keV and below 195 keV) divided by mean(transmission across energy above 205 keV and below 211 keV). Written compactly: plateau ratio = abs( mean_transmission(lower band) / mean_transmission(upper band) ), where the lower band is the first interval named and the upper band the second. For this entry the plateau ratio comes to 0.85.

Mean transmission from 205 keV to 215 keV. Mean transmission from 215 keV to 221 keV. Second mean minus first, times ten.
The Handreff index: 1.1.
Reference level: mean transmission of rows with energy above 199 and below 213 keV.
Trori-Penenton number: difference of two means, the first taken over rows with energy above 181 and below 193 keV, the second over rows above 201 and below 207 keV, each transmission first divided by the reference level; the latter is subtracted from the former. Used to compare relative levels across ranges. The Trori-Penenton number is -0.21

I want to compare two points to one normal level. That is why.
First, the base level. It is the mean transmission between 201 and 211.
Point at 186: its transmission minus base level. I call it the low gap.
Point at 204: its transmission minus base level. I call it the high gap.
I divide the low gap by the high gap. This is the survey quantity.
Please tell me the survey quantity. 5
